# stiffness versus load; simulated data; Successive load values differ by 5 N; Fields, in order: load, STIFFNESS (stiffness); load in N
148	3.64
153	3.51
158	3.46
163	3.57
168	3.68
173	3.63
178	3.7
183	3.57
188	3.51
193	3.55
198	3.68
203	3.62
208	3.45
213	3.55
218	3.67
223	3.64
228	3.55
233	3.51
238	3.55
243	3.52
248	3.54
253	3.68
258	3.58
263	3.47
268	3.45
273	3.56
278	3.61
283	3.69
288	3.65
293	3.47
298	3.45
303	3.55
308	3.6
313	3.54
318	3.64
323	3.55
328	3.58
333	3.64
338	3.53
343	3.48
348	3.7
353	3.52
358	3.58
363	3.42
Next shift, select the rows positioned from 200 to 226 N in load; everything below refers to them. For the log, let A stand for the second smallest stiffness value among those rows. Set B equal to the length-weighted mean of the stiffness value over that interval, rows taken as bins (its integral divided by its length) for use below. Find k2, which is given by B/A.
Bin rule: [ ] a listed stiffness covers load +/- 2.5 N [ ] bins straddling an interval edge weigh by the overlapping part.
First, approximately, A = 3.55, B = 3.59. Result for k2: 1.01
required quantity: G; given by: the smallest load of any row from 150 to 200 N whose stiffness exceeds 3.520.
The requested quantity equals 163 N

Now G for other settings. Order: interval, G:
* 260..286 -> 273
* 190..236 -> 193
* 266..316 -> 273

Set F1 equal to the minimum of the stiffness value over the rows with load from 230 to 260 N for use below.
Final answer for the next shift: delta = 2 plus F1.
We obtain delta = 5.51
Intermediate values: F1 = 3.51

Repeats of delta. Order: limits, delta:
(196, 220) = 5.45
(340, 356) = 5.48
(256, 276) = 5.45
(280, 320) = 5.45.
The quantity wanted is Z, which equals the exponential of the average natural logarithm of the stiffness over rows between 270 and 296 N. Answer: 3.60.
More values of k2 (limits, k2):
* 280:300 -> 1.03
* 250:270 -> 1.02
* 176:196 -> 1.01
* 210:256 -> 1.02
